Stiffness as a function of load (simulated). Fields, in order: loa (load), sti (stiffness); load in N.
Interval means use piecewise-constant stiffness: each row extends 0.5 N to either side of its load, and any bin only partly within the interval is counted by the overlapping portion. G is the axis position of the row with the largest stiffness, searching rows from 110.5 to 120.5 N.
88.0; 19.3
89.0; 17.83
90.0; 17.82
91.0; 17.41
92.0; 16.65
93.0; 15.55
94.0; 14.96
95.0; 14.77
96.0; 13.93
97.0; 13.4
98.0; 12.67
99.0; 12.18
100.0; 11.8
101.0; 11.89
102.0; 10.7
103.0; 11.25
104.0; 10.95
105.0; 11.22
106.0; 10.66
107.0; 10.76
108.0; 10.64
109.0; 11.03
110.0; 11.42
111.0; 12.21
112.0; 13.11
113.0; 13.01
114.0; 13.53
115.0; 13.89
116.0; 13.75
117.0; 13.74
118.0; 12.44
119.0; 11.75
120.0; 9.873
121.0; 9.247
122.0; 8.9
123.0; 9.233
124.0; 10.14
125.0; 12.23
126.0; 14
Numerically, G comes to 115.0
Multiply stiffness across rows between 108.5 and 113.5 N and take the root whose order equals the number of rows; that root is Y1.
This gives 12.1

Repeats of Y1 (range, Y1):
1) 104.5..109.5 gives 10.9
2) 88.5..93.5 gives 17.0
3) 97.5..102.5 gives 11.8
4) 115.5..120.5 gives 12.2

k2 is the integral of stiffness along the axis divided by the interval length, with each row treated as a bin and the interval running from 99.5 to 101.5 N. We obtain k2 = 11.8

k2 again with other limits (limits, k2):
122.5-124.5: 9.7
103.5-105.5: 11.1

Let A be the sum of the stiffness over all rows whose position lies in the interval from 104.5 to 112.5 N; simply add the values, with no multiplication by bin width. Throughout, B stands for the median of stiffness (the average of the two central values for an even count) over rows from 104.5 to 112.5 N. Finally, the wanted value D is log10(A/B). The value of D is 0.913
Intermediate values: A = 91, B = 11.1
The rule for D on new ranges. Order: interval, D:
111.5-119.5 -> 0.898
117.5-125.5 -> 0.923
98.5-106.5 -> 0.907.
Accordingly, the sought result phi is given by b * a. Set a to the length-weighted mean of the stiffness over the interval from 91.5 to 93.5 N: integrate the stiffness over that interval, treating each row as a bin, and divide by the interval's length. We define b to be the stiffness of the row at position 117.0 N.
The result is 221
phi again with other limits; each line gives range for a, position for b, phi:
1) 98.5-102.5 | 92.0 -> 194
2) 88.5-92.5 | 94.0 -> 261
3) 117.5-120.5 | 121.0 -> 105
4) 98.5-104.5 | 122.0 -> 102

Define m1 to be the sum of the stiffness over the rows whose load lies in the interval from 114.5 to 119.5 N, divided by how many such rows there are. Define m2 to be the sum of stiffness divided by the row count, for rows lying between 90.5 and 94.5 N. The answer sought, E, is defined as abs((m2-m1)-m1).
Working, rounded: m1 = 13.1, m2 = 16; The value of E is 10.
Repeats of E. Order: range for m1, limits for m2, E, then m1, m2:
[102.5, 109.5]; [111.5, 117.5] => 8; 10.9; 14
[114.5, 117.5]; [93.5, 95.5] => 13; 13.8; 15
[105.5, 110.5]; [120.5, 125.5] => 12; 10.9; 10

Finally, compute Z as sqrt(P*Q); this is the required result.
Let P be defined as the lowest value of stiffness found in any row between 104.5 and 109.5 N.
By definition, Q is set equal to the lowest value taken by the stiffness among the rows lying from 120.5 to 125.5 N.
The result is 9.7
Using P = 10.64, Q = 8.9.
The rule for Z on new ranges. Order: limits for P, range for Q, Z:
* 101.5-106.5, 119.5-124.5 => 9.7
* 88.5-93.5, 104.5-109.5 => 12.9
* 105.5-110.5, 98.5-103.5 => 10.7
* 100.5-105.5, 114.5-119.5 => 11.2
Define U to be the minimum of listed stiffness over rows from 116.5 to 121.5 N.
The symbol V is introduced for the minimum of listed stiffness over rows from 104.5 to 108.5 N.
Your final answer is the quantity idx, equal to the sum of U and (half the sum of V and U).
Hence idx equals 19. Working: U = 9.247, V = 10.64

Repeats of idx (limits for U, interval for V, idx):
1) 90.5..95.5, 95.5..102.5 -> 28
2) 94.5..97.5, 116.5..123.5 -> 25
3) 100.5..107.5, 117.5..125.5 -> 20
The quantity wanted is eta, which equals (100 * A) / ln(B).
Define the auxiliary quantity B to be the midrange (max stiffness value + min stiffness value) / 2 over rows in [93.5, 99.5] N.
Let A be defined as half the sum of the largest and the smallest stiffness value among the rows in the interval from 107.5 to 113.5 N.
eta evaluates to 455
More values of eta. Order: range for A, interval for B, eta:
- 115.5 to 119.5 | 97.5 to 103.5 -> 519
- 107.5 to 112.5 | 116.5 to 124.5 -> 489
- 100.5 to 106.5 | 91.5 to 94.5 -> 408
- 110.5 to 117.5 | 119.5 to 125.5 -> 554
